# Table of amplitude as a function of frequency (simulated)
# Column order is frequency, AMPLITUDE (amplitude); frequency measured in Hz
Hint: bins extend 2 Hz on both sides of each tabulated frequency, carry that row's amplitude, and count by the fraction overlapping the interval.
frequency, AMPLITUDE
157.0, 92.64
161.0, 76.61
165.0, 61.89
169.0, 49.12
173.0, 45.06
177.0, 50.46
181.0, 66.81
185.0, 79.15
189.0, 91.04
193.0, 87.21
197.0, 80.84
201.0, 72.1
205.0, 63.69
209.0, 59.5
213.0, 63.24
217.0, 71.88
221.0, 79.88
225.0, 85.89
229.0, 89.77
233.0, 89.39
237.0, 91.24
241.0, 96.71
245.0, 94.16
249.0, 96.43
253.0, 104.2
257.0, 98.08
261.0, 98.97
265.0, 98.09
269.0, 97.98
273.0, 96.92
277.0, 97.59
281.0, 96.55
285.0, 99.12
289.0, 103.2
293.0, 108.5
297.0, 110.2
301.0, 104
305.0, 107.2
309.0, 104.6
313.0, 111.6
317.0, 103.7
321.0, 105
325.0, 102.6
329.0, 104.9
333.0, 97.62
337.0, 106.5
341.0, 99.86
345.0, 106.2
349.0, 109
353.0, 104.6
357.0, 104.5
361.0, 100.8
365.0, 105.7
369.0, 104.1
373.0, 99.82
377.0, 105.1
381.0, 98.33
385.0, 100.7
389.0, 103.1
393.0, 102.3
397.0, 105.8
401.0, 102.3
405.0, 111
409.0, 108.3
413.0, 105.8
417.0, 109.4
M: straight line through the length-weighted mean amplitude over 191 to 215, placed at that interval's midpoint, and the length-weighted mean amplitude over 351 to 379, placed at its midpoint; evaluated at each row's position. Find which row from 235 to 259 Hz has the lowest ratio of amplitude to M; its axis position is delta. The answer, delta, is 237.0 Hz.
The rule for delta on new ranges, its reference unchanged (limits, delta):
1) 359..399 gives 381.0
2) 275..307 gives 281.0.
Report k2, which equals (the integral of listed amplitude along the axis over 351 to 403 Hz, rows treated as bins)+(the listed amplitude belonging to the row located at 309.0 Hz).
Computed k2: 5453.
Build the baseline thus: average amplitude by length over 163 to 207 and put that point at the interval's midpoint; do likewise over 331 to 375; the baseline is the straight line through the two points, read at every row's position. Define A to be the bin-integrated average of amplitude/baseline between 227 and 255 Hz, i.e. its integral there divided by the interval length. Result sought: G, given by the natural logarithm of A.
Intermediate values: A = 1.18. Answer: 0.17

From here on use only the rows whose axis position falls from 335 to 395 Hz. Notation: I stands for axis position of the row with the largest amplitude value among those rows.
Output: 349.0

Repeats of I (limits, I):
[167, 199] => 189.0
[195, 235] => 229.0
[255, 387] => 313.0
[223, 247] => 241.0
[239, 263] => 253.0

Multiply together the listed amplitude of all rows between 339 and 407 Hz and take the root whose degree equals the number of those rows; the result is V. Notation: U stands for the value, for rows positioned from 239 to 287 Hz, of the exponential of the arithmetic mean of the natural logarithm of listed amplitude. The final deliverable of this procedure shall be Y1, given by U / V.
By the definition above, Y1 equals 0.9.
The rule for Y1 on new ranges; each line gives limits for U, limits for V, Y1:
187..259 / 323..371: 0.8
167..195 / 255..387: 0.6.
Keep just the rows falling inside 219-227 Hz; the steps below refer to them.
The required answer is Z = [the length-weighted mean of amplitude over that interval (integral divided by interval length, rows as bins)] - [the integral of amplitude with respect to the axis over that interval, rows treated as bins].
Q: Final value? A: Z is -580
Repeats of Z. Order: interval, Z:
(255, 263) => -690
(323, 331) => -726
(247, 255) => -702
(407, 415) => -749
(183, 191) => -596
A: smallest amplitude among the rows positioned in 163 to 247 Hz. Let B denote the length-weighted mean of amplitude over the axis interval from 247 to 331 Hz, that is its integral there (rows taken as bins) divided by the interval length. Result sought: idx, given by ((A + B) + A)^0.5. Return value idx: 13.9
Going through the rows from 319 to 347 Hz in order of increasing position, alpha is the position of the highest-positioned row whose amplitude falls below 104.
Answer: 341.0 Hz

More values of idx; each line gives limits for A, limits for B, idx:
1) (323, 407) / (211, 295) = 17.0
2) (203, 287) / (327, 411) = 14.9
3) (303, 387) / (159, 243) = 16.4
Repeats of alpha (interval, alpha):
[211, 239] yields 237.0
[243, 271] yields 269.0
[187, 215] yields 213.0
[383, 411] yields 401.0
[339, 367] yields 361.0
